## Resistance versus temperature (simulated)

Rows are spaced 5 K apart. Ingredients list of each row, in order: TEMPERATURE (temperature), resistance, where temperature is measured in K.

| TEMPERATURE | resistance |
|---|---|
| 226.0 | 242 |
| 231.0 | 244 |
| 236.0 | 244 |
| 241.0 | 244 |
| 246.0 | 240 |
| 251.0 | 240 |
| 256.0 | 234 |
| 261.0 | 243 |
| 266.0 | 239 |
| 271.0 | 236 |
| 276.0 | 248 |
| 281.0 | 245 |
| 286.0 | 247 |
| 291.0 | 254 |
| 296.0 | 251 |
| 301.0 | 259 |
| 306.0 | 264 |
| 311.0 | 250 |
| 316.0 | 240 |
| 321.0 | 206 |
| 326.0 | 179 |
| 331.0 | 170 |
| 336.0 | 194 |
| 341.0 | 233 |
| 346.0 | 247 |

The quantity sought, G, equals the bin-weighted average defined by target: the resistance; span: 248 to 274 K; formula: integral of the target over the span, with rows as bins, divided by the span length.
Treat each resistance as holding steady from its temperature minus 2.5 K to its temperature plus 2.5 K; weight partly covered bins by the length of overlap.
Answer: 239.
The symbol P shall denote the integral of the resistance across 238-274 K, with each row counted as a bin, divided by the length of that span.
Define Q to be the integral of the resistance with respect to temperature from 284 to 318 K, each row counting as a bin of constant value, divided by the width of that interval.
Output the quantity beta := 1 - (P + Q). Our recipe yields -491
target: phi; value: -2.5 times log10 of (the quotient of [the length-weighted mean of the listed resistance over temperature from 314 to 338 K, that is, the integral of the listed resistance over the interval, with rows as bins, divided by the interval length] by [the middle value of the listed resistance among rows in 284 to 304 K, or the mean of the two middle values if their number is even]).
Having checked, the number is 0.27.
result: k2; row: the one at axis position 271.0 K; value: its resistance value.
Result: 236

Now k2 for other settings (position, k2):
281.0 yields 245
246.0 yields 240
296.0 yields 251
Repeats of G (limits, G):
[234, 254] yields 242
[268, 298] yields 247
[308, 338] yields 208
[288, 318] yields 253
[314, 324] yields 220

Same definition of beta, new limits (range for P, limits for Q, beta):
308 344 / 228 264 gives -452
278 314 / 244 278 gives -491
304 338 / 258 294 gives -458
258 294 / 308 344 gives -455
